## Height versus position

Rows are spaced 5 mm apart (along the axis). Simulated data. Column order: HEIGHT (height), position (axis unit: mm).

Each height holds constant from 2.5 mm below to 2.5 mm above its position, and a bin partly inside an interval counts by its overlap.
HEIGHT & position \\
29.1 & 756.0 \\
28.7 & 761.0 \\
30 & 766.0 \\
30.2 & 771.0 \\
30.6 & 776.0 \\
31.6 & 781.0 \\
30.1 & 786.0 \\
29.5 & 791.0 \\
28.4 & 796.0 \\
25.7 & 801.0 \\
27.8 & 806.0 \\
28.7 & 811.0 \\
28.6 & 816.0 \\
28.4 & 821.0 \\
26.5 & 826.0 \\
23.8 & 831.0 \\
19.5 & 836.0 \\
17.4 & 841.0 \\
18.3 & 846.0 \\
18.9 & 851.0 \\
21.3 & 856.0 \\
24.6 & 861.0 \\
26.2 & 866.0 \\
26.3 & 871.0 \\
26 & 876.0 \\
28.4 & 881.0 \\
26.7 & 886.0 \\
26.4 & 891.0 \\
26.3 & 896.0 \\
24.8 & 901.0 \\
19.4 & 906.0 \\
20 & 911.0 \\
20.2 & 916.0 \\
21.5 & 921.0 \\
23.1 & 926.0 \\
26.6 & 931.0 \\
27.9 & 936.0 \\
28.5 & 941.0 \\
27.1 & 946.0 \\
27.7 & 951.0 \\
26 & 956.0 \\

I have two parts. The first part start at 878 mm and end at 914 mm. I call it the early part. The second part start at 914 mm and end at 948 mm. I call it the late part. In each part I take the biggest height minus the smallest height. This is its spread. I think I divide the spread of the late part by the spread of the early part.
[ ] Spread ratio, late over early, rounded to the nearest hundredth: 0.92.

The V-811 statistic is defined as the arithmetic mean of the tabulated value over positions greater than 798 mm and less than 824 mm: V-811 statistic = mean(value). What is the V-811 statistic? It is 28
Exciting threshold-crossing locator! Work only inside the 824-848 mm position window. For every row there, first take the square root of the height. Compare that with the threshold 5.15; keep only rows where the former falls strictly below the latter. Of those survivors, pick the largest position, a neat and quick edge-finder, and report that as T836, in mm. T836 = 846.0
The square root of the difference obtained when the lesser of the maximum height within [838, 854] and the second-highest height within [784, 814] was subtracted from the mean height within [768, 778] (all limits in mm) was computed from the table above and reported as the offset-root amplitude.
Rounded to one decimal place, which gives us 3.4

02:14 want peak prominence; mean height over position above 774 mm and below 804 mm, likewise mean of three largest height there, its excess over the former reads 1.5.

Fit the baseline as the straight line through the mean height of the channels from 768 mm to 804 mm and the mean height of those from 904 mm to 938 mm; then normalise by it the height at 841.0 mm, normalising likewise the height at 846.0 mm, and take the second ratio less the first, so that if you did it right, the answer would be 0.04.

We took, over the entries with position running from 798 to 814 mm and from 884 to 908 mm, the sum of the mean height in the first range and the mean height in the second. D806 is 52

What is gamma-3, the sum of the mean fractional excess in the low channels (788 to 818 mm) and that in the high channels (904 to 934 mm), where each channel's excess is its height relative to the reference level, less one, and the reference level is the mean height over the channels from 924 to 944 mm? -0.12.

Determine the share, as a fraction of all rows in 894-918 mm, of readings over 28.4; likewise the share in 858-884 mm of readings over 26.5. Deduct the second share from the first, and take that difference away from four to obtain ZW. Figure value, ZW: 4.20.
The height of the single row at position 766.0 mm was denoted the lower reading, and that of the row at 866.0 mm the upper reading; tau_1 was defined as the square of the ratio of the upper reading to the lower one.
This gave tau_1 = 0.76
